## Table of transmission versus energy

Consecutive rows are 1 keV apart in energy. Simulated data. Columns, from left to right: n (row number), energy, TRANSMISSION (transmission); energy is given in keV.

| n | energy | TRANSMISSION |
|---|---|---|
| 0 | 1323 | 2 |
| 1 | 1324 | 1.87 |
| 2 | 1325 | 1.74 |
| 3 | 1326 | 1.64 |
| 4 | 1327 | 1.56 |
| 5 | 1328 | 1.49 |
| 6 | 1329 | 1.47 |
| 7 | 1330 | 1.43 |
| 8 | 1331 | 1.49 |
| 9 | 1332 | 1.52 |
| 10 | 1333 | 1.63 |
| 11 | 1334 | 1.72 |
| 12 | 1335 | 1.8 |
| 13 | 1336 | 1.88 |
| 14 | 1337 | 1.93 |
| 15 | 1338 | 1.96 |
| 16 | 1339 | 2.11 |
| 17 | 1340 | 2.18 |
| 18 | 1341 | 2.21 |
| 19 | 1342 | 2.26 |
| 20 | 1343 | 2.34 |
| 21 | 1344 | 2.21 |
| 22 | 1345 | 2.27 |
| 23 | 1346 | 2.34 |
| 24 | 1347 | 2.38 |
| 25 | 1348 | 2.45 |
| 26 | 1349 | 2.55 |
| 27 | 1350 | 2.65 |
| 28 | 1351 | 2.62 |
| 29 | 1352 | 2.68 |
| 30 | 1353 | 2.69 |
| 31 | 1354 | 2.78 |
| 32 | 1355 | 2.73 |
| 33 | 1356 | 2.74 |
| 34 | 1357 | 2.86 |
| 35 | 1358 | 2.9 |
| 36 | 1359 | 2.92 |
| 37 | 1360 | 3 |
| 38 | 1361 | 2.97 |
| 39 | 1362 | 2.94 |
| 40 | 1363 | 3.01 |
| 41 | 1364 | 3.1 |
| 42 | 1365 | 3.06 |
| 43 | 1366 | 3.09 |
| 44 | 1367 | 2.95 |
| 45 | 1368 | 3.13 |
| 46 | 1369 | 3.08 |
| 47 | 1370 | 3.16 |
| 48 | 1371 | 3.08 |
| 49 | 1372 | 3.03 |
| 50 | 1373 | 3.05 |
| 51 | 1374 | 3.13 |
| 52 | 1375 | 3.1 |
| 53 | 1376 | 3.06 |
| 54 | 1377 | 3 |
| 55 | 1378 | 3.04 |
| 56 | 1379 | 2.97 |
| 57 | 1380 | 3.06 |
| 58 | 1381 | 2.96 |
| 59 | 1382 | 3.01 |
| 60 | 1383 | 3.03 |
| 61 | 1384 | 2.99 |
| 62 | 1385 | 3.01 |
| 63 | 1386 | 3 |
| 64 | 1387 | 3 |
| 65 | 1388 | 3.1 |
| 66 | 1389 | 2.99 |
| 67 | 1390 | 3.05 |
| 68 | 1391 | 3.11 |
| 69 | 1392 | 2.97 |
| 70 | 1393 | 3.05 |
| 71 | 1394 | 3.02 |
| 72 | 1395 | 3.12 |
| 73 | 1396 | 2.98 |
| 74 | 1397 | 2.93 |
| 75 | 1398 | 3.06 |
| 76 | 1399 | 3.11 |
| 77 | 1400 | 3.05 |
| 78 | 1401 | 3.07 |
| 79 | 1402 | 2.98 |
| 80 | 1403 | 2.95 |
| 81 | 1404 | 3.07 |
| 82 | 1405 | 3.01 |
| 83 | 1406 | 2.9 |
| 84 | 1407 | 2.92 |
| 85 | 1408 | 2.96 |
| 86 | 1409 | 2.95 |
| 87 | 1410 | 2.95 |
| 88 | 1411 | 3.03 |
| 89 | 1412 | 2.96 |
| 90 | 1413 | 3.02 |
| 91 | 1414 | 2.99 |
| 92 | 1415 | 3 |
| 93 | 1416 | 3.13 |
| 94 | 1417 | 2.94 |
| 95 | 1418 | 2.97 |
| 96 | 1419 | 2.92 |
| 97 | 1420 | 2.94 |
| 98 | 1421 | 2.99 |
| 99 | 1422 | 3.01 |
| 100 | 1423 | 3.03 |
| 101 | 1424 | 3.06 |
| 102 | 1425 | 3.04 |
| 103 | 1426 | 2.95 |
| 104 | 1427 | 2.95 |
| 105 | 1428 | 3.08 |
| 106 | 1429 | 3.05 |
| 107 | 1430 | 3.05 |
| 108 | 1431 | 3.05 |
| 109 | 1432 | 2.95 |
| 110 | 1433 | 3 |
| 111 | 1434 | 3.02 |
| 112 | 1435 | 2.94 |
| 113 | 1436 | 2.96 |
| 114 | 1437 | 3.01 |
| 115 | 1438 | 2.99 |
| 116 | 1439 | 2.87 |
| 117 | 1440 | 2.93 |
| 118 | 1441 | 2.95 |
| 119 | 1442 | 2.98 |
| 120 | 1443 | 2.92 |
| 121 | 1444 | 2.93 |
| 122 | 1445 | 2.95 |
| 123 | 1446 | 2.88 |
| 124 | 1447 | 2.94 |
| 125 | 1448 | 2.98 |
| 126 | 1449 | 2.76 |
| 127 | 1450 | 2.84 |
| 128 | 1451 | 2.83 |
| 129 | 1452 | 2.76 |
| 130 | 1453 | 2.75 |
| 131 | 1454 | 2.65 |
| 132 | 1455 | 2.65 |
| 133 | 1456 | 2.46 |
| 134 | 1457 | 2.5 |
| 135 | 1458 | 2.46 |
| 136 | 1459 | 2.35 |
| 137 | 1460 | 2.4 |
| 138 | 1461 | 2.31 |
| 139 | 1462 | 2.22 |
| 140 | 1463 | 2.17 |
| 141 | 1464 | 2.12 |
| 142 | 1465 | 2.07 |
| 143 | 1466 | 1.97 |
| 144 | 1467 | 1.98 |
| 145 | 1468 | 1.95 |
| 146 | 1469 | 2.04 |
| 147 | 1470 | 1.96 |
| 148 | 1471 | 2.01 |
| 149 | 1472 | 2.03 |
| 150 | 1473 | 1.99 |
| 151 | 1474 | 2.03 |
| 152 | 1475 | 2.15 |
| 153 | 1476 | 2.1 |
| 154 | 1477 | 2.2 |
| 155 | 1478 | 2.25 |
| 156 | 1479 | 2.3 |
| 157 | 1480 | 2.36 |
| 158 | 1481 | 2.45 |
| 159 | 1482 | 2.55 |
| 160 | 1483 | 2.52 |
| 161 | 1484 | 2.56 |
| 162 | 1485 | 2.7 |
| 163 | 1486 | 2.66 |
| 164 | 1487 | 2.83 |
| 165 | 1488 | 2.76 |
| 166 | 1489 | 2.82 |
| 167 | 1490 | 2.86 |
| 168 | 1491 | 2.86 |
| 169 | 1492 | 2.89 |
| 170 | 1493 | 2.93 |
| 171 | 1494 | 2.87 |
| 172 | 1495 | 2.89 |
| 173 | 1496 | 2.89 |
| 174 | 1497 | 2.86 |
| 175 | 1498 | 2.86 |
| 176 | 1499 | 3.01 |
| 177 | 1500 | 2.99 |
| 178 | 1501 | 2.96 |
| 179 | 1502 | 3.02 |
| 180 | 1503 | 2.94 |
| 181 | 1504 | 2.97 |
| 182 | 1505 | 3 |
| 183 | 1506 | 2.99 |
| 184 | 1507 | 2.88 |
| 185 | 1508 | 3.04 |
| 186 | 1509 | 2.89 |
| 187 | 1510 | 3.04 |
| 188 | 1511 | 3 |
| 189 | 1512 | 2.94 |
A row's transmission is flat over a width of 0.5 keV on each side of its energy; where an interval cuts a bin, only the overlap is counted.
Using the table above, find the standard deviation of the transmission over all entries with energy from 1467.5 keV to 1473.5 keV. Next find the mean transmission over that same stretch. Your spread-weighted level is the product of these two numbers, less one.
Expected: -0.93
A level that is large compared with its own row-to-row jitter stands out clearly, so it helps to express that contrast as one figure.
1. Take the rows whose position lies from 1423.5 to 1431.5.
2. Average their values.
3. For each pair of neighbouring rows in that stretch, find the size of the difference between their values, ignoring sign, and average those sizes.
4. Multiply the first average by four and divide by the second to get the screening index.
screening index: 314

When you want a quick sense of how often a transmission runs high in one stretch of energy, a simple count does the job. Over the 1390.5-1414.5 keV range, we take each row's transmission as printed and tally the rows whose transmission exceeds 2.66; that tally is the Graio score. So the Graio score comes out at 24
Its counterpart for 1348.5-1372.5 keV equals 21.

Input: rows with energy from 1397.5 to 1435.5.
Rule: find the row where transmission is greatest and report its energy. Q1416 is 1416 keV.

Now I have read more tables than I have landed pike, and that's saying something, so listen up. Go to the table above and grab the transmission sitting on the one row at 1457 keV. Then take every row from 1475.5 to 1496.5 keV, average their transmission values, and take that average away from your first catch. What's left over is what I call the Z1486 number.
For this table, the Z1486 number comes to -0.13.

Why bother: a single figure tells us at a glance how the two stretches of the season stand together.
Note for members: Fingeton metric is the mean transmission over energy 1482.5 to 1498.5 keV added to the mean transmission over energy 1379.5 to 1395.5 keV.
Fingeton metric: 5.83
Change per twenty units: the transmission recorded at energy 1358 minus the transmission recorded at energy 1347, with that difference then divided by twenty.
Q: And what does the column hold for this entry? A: 0.026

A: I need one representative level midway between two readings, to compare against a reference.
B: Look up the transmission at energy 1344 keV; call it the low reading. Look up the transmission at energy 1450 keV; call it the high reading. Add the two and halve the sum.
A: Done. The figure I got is 2.5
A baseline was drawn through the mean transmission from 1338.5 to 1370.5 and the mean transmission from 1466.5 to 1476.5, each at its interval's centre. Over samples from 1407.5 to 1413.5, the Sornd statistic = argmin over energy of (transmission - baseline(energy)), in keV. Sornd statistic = 1409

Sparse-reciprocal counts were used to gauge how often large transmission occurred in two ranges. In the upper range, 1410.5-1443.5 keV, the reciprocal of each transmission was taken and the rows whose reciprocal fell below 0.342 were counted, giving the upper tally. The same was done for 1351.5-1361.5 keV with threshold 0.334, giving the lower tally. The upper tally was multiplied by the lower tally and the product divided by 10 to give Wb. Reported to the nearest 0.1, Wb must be 3.0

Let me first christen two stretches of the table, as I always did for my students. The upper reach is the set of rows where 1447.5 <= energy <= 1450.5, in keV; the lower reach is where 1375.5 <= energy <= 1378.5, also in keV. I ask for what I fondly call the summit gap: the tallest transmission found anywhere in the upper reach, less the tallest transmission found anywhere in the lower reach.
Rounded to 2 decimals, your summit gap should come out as -0.08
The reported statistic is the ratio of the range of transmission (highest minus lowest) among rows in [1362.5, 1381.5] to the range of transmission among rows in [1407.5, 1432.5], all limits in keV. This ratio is 1.0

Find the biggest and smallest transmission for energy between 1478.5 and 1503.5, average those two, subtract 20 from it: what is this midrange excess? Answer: -17.3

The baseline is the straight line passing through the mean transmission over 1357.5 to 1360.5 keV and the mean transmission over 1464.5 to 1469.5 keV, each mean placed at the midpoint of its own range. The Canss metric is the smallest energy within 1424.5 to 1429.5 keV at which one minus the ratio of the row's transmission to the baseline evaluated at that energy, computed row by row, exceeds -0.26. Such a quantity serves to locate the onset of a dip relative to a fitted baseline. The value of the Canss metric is 1426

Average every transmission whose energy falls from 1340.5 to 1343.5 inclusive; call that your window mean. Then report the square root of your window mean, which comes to 1.51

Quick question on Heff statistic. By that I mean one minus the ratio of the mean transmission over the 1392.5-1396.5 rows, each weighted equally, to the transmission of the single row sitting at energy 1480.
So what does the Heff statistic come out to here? -0.29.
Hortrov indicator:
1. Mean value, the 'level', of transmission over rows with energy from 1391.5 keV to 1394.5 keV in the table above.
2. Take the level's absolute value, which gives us 3.01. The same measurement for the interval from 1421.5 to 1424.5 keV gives 3.03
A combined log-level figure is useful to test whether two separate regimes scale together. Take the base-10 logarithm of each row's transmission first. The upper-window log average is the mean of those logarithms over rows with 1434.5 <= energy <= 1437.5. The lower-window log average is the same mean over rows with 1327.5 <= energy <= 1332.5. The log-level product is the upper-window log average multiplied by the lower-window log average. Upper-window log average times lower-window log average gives 0.080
